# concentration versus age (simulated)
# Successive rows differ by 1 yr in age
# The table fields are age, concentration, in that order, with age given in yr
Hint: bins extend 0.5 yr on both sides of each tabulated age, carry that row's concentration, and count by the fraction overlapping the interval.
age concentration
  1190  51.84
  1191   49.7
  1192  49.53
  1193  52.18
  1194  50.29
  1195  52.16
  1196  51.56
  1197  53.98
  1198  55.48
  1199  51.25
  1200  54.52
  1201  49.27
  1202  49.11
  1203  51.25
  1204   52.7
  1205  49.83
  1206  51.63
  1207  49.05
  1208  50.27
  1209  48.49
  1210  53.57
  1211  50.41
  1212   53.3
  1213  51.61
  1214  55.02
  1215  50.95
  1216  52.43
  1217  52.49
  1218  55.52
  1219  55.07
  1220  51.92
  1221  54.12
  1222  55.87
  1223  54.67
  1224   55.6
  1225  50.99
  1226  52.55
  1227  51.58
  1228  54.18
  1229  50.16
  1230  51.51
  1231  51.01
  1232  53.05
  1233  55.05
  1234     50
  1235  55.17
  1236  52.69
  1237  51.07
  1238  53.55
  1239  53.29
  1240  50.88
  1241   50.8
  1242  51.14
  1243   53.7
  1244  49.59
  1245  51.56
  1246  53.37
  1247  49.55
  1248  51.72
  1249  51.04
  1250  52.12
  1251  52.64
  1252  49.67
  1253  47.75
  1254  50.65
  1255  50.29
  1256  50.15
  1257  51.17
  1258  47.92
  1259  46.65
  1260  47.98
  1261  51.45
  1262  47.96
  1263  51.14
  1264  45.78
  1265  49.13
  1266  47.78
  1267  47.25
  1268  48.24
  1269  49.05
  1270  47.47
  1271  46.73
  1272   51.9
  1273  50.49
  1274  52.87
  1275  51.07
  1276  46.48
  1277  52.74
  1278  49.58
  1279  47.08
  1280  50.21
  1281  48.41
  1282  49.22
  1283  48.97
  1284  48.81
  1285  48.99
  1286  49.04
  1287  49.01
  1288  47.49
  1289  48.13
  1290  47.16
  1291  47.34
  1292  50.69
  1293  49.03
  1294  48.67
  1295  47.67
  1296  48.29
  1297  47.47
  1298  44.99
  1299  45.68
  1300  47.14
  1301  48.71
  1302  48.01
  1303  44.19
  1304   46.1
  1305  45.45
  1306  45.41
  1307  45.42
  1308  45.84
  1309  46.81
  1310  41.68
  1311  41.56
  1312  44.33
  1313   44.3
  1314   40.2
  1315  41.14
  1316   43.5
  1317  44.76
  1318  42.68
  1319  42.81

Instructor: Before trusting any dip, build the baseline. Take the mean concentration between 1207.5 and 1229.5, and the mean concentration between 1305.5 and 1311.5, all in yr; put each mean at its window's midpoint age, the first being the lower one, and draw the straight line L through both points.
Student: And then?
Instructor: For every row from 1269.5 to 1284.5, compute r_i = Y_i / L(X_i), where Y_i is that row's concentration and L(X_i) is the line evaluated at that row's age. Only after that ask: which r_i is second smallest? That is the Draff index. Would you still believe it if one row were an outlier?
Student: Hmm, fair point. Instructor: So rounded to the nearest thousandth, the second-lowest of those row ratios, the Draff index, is 0.979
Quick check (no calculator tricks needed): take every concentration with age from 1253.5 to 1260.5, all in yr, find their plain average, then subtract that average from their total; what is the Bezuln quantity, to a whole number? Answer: 296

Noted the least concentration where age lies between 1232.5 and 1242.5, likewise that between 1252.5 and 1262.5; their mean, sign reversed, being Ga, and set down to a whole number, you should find -48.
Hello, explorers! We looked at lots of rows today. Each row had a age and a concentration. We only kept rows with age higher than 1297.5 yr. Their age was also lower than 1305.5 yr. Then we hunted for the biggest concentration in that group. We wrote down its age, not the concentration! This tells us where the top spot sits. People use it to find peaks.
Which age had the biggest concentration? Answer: 1301 yr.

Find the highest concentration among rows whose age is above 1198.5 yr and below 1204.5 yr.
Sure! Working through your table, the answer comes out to 54.52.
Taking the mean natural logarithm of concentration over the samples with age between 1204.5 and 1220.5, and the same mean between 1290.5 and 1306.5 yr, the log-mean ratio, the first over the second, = 1.03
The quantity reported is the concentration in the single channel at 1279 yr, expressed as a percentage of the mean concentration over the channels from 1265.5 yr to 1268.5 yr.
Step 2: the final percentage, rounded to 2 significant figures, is 99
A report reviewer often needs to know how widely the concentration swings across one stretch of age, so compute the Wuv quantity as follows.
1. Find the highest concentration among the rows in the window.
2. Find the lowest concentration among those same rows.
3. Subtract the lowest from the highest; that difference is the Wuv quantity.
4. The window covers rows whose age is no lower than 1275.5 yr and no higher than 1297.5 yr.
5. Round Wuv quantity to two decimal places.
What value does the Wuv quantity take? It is 6.26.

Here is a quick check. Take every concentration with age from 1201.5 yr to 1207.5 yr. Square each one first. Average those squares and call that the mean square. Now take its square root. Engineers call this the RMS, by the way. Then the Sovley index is 50.6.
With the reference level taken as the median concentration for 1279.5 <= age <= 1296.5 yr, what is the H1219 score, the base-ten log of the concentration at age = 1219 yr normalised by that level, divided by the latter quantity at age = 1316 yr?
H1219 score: -1.0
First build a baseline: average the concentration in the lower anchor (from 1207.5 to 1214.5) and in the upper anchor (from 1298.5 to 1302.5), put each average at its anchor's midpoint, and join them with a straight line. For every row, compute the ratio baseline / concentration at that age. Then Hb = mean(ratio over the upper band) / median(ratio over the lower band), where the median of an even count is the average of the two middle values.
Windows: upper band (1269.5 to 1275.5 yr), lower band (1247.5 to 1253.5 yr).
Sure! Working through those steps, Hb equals 1.00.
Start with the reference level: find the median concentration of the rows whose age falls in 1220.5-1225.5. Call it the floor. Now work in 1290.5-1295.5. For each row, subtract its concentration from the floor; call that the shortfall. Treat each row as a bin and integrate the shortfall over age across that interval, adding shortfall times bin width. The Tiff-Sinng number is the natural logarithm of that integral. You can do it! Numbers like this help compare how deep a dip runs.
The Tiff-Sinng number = 3.4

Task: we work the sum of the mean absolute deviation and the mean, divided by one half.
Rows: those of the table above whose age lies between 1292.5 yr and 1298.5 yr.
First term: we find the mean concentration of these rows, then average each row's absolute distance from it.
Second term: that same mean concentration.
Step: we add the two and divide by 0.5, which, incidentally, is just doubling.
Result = 97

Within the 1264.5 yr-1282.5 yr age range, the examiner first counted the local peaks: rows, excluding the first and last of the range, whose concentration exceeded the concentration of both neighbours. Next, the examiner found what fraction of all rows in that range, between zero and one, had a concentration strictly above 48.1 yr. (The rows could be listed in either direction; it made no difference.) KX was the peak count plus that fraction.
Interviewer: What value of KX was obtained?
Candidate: 5.67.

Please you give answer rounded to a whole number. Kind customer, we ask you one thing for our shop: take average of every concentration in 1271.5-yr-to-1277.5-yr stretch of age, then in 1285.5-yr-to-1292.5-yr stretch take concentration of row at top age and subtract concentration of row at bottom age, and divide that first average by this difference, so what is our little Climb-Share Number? 31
